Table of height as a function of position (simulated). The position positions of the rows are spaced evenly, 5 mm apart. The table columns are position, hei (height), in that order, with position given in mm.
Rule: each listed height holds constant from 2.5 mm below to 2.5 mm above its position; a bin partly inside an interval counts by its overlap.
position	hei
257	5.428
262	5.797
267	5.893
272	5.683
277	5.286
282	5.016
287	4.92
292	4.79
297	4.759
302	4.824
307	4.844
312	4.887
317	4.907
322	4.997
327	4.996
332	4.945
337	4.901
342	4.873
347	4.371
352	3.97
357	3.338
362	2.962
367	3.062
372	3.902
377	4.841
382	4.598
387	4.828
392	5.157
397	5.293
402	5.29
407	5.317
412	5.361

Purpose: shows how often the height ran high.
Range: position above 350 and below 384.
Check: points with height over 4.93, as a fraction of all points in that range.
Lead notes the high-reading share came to 0.0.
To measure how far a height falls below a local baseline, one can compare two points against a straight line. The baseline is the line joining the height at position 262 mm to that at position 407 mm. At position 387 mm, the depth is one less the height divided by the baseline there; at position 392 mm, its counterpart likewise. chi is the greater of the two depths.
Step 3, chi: 0.10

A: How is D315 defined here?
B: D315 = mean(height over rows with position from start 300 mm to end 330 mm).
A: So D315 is 4.91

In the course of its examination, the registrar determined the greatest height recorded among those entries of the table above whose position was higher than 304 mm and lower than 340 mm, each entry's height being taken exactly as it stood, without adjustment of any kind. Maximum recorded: 4.997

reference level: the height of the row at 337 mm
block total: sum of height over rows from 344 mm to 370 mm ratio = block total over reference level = 3.6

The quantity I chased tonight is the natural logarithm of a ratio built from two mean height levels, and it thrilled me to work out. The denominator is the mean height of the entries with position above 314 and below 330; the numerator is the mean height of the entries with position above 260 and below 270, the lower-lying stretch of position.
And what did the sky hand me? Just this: 0.16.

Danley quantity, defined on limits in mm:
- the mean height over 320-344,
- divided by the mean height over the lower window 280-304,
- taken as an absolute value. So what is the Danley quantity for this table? 1.02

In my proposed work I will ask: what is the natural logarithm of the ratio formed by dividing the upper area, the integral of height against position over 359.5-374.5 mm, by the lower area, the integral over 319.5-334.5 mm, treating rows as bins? -0.41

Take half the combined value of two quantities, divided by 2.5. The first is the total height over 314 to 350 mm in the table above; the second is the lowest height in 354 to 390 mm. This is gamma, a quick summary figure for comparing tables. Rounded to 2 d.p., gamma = 7.39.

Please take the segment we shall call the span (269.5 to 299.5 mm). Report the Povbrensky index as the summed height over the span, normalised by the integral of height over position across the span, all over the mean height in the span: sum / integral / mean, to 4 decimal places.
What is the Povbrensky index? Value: 0.0394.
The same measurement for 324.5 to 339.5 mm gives 0.0404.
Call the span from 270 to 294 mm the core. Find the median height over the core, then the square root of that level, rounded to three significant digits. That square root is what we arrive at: 2.24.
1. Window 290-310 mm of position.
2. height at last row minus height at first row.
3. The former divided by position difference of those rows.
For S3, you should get 0.00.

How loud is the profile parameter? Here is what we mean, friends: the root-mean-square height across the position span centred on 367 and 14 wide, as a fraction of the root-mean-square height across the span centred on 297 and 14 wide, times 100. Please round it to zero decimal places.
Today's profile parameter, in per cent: 70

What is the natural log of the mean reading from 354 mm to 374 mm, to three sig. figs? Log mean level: 1.20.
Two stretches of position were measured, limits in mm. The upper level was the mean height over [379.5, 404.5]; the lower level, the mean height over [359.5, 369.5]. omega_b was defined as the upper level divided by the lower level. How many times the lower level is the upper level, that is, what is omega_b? 1.67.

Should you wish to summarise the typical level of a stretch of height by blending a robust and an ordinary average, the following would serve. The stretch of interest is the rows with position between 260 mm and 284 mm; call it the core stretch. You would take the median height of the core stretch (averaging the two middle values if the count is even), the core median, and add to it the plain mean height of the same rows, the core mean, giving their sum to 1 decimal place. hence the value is 11.2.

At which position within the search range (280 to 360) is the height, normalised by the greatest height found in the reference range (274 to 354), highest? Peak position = 282 mm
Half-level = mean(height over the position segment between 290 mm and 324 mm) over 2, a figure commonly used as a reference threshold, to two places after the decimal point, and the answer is 2.43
